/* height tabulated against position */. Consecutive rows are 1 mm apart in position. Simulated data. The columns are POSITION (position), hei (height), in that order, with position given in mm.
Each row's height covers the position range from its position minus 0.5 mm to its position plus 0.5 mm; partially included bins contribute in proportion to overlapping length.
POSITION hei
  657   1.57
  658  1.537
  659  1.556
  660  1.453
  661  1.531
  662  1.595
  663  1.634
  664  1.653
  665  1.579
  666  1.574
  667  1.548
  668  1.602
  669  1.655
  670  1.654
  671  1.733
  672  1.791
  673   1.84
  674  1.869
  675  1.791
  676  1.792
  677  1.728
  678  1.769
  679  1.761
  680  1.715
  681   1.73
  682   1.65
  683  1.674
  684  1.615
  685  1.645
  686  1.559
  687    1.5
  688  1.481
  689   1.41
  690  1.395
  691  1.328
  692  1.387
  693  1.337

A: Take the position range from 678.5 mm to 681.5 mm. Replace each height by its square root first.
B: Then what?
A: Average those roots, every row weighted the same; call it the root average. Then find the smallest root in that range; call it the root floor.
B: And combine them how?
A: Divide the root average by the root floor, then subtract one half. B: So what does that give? 0.51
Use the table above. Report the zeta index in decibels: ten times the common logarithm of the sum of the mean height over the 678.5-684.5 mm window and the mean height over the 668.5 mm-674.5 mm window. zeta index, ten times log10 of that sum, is 5.38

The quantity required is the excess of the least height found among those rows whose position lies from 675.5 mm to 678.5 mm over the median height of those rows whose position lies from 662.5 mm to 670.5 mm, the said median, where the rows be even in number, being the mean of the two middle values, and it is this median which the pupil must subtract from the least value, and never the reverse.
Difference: 0.11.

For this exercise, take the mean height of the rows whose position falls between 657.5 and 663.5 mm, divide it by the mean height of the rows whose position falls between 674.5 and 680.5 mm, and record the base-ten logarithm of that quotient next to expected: -0.05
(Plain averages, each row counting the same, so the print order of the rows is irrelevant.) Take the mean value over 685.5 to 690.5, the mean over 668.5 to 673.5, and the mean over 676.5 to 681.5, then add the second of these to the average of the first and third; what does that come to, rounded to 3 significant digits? 3.34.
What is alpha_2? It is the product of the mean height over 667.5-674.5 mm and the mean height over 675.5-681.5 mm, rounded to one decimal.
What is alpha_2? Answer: 3.0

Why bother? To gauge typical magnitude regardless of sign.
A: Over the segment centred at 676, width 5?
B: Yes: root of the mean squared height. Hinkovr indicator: 1.79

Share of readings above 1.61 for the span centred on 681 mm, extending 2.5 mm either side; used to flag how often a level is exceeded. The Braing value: 1.0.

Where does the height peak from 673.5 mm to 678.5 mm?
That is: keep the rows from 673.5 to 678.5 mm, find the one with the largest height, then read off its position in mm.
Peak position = 674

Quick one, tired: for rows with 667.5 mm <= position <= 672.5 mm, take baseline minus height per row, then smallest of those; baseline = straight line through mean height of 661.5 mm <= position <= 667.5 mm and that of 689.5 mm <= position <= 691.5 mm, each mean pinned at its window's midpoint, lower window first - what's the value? -0.26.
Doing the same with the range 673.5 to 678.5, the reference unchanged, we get -0.36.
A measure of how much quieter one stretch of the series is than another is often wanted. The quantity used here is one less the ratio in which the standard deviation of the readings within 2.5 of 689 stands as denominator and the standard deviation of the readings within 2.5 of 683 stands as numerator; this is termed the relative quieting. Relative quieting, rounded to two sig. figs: 0.38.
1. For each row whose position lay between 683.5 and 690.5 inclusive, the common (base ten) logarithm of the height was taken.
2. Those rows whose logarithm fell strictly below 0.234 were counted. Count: 7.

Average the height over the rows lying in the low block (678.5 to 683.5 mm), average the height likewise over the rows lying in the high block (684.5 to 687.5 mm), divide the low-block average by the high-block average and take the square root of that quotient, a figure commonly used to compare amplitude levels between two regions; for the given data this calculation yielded 1.04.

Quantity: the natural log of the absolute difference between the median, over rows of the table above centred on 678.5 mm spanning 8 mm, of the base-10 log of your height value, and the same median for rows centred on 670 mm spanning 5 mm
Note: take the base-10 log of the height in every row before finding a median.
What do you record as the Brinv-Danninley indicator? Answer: -3.8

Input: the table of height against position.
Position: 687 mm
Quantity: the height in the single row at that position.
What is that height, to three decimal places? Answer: 1.500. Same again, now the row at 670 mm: 1.654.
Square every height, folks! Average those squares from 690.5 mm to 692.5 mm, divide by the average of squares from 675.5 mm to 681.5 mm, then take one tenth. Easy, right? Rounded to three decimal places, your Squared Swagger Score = 0.060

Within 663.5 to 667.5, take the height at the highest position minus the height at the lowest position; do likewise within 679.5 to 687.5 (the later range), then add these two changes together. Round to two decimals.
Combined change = -0.32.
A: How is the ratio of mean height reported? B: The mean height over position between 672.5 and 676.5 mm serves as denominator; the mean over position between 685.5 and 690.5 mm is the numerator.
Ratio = 0.81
